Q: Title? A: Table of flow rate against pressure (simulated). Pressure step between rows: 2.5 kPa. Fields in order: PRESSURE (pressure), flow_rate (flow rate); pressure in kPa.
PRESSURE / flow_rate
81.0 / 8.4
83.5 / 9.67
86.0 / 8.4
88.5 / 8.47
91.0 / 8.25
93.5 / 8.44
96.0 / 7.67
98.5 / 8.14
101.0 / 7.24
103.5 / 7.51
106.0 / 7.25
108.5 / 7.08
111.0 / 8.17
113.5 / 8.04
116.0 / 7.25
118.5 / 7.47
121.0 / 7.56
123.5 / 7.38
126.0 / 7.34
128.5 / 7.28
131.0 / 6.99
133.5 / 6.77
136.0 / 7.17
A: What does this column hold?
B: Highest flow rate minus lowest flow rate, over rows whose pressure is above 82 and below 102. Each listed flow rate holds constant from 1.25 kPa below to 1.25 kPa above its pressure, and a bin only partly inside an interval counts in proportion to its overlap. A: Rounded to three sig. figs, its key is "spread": 2.43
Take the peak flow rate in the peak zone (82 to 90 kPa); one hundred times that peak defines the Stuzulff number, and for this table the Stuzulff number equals 967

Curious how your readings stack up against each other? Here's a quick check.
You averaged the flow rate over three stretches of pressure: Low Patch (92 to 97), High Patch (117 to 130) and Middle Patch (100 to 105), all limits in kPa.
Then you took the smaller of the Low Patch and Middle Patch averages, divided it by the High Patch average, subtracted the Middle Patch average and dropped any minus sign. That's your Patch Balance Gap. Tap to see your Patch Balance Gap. 6.4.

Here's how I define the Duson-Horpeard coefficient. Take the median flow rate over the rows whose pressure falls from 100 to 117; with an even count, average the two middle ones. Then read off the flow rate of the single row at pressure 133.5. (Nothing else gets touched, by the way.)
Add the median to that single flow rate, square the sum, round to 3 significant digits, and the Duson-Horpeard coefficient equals 197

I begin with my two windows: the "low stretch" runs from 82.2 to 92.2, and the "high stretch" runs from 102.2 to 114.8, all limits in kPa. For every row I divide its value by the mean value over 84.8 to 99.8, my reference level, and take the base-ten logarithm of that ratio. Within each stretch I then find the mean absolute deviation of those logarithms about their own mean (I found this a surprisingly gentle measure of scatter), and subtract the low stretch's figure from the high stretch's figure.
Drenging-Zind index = -0.001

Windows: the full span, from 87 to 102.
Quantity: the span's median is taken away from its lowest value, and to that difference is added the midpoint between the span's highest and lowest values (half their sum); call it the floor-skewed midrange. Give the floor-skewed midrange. 6.9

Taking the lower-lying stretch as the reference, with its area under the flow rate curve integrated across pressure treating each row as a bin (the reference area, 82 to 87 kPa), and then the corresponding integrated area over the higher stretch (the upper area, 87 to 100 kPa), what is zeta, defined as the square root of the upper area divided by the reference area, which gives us 1.5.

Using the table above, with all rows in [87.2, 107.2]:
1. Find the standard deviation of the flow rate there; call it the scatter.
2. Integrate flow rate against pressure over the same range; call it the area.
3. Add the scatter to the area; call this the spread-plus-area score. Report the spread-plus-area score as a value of 158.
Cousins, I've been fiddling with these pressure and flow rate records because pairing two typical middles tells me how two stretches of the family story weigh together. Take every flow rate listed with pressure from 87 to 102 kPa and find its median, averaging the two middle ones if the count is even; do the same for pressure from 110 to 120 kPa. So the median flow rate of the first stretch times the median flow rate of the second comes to 64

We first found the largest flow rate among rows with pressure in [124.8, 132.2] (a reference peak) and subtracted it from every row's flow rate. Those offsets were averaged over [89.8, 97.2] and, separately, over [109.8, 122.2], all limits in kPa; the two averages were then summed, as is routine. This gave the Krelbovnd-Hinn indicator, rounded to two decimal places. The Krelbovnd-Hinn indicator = 1.14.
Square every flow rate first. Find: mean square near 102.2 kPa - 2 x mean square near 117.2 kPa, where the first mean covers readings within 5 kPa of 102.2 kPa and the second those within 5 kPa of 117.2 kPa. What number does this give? -58.2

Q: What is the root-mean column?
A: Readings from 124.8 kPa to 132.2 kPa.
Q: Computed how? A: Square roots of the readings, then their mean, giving 2.68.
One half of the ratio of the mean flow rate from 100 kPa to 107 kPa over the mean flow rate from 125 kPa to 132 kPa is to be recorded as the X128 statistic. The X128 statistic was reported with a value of 0.509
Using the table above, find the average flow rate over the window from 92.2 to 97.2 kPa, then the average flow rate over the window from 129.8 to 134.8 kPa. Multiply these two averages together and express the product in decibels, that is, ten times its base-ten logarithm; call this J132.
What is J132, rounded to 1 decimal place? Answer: 17.4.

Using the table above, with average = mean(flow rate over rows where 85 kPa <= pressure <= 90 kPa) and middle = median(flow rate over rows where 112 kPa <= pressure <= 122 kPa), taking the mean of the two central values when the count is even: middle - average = -0.9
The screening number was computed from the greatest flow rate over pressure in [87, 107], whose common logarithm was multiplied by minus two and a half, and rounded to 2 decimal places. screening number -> -2.32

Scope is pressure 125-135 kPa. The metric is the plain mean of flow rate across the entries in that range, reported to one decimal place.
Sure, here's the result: 7.1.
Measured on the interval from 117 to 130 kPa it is 7.4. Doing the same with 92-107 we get 7.7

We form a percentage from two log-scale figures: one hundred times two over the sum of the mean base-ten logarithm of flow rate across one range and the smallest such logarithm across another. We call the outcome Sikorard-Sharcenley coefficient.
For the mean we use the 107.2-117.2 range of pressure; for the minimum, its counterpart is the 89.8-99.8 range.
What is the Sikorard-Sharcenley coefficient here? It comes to 113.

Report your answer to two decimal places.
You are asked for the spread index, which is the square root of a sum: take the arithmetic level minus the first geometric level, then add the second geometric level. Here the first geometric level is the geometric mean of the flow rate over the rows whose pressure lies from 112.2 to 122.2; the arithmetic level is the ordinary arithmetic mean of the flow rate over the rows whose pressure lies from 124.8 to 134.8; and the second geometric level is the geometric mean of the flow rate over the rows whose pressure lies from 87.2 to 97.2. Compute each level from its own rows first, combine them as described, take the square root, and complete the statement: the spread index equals 2.78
